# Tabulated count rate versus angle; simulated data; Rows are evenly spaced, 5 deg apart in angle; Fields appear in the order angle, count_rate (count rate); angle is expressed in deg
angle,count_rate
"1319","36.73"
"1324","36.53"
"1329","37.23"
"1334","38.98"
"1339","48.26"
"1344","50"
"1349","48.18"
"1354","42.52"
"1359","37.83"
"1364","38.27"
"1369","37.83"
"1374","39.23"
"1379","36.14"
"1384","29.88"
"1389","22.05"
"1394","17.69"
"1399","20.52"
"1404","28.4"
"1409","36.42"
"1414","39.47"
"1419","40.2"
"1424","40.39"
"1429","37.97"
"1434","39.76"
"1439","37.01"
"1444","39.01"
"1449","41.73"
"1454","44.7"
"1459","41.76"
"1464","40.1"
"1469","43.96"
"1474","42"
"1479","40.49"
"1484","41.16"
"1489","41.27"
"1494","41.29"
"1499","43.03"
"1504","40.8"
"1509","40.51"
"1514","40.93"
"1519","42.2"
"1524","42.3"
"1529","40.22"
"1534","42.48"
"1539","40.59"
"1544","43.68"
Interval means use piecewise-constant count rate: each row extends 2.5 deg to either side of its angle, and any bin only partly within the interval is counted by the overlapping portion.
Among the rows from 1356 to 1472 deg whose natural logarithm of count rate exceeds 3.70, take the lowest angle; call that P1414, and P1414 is 1449 deg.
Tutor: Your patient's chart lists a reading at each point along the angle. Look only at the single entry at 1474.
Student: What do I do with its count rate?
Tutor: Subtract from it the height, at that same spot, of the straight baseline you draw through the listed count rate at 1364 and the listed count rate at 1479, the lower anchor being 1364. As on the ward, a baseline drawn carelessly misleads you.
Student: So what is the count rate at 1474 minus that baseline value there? 1.6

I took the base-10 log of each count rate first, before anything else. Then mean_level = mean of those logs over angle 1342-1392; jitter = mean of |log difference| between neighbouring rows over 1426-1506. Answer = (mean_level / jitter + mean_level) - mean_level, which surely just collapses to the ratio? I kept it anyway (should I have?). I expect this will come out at 77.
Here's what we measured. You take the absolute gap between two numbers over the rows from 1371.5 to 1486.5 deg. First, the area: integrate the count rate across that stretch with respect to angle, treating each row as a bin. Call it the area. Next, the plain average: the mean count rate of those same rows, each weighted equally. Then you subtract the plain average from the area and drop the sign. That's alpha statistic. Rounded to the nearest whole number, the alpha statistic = 4164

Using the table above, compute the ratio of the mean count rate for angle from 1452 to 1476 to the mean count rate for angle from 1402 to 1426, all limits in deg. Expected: 1.15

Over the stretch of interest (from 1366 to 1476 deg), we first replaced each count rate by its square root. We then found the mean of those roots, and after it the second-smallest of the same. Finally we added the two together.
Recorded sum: 10.5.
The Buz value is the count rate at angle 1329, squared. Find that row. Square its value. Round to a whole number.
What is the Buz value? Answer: 1386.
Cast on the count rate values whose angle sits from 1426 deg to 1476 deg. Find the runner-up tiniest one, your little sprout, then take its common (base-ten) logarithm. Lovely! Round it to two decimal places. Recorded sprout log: 1.58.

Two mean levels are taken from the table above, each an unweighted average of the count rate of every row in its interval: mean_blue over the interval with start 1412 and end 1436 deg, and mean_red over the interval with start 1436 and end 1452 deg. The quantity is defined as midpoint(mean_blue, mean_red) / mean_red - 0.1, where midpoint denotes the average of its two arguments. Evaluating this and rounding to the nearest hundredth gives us 0.90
